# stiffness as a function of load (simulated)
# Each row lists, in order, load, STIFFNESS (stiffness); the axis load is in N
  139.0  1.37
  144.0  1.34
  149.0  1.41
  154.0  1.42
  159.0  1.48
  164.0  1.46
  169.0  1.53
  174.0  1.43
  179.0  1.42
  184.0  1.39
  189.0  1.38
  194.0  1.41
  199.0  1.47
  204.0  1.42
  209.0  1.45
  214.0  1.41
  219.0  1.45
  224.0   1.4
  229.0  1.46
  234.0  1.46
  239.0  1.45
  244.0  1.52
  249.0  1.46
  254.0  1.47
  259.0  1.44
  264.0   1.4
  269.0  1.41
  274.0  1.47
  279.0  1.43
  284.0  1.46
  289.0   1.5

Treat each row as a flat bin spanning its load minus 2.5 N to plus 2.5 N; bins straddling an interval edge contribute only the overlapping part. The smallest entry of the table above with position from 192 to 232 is 1.4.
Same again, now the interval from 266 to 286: 1.41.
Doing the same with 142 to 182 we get 1.34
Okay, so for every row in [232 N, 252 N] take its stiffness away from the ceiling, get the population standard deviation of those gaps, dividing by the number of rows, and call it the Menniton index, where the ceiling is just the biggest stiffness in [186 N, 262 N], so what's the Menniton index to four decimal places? 0.0277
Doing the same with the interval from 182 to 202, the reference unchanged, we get 0.0349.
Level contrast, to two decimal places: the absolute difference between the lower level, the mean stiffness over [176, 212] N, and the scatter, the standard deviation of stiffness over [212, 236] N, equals 1.39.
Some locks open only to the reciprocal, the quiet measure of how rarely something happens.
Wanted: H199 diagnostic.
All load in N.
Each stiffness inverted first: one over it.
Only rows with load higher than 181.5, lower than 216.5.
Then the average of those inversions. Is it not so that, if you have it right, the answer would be 0.705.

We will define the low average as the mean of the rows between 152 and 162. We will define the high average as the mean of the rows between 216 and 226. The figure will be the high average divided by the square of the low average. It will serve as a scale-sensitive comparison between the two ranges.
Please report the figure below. 0.68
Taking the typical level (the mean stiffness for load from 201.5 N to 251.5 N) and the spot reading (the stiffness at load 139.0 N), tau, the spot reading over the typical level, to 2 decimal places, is 0.95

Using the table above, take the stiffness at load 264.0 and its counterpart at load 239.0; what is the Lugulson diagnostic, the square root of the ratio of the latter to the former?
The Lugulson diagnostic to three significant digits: 1.02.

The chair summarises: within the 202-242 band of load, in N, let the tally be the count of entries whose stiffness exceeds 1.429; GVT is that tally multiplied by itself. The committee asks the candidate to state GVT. 25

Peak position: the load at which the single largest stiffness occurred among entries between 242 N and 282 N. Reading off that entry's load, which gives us 244.0 N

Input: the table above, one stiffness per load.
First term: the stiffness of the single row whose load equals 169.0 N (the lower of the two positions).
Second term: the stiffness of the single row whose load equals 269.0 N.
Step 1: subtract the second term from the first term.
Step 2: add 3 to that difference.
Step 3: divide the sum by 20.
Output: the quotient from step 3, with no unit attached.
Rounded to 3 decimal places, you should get 0.156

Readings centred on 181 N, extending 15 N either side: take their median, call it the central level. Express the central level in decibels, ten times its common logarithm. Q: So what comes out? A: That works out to 1.51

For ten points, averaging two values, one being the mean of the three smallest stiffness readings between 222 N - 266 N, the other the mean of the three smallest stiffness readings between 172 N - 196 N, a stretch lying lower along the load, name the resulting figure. 1.403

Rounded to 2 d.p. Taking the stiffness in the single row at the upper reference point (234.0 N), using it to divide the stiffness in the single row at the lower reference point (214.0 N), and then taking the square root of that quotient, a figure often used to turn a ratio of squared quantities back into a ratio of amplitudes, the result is 0.98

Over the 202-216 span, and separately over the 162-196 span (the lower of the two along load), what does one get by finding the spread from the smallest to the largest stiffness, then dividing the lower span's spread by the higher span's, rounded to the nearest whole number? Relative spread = 4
